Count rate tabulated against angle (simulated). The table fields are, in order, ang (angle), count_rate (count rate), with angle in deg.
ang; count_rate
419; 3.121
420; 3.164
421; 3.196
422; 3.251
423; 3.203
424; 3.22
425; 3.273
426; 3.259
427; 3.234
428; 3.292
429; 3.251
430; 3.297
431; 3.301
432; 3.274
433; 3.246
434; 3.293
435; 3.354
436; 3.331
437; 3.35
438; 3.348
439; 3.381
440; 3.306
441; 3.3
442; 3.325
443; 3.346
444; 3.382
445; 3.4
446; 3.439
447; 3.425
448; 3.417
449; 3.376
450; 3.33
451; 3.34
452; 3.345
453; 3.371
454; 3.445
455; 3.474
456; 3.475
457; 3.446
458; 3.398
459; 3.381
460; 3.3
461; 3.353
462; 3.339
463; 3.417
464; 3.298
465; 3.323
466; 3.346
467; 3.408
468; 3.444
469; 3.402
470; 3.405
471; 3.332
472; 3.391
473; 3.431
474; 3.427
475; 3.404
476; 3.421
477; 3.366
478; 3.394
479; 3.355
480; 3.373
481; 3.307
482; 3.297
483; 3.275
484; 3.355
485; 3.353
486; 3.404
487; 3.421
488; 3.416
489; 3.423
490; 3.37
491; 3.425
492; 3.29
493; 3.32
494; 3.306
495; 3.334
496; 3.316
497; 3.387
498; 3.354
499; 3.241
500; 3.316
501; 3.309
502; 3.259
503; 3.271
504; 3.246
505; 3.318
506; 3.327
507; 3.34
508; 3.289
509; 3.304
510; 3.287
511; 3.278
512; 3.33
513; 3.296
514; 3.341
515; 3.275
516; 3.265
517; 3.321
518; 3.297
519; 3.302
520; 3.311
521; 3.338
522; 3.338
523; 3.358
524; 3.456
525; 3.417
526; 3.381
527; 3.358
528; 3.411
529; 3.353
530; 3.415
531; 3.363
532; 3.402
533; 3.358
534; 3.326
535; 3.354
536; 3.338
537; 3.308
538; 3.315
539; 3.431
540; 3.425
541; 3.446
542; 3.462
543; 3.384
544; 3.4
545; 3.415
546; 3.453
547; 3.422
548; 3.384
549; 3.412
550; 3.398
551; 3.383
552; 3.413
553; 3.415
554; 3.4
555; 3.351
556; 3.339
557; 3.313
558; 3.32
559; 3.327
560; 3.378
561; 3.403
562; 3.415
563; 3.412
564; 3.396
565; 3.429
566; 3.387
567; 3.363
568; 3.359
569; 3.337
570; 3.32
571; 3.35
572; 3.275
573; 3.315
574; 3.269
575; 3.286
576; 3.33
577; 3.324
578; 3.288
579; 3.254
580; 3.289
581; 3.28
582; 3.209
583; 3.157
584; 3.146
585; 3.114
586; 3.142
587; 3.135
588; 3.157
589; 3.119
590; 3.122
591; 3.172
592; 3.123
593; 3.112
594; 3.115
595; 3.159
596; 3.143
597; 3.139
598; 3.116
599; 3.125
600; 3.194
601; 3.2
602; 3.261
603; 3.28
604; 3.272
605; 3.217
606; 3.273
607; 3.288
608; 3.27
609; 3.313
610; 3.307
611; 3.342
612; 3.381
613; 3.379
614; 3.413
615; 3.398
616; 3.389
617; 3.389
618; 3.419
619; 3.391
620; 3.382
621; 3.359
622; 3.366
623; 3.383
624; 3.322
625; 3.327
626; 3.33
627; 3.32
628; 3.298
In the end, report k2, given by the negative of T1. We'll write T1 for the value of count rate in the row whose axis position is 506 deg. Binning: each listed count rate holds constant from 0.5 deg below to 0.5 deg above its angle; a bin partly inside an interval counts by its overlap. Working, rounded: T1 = 3.327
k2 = -3.33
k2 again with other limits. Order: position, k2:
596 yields -3.14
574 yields -3.27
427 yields -3.23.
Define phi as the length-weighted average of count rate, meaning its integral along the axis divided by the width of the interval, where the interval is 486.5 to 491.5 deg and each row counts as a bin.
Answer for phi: 3.41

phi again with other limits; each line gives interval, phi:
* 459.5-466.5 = 3.34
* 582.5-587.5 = 3.14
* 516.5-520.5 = 3.31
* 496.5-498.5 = 3.37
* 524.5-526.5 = 3.40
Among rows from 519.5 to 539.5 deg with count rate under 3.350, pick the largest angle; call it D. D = 538 deg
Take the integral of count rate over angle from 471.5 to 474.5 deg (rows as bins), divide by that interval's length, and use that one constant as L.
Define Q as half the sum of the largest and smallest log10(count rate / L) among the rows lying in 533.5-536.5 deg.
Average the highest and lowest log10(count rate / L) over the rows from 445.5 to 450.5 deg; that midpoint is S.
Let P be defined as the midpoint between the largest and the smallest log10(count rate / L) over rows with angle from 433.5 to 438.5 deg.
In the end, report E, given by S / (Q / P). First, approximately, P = -0.012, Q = -0.010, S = -0.004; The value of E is -0.005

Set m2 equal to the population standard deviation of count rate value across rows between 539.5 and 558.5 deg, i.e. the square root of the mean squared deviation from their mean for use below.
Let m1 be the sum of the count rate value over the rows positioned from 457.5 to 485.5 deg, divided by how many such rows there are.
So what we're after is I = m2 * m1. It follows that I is 0.137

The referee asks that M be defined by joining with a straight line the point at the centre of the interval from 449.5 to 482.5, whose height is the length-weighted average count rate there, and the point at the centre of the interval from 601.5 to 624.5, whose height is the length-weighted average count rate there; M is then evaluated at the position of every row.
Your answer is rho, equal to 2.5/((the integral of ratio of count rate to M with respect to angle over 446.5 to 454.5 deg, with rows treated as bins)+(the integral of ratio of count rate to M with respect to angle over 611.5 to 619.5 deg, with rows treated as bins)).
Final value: 0.155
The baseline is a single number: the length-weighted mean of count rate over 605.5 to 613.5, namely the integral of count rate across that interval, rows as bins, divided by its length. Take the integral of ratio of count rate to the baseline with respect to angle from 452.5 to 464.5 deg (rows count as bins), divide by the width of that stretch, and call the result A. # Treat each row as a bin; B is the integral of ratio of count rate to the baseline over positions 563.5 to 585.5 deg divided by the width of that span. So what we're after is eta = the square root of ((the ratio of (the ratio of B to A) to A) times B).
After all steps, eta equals 0.97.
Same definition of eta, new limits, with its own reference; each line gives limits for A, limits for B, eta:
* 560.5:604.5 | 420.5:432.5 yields 1.00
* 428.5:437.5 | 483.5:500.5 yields 1.02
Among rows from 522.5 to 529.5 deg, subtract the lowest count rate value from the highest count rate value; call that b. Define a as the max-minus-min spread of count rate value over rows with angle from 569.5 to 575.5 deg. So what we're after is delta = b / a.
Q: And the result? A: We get 1.27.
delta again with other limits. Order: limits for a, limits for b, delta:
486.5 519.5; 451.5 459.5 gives 0.71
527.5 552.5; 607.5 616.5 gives 0.93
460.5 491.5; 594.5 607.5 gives 1.02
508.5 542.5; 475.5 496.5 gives 0.76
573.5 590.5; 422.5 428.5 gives 0.41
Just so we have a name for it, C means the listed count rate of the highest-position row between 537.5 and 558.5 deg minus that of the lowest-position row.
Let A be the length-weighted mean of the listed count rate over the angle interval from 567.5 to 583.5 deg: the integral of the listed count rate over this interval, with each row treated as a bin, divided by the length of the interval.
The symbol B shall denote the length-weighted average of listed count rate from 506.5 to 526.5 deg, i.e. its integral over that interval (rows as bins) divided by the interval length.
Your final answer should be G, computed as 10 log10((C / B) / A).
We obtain -33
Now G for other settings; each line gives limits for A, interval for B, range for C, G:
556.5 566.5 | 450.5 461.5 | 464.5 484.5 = -26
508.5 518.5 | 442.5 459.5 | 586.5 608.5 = -19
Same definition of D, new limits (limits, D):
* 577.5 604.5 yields 604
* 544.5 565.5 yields 559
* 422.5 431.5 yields 431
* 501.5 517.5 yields 517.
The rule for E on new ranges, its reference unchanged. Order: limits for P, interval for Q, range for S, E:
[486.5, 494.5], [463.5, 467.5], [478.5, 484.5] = -0.011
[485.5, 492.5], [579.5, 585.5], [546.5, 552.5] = 0.000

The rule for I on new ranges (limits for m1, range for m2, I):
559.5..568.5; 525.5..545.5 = 0.145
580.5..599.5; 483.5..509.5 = 0.168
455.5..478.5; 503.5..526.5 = 0.159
